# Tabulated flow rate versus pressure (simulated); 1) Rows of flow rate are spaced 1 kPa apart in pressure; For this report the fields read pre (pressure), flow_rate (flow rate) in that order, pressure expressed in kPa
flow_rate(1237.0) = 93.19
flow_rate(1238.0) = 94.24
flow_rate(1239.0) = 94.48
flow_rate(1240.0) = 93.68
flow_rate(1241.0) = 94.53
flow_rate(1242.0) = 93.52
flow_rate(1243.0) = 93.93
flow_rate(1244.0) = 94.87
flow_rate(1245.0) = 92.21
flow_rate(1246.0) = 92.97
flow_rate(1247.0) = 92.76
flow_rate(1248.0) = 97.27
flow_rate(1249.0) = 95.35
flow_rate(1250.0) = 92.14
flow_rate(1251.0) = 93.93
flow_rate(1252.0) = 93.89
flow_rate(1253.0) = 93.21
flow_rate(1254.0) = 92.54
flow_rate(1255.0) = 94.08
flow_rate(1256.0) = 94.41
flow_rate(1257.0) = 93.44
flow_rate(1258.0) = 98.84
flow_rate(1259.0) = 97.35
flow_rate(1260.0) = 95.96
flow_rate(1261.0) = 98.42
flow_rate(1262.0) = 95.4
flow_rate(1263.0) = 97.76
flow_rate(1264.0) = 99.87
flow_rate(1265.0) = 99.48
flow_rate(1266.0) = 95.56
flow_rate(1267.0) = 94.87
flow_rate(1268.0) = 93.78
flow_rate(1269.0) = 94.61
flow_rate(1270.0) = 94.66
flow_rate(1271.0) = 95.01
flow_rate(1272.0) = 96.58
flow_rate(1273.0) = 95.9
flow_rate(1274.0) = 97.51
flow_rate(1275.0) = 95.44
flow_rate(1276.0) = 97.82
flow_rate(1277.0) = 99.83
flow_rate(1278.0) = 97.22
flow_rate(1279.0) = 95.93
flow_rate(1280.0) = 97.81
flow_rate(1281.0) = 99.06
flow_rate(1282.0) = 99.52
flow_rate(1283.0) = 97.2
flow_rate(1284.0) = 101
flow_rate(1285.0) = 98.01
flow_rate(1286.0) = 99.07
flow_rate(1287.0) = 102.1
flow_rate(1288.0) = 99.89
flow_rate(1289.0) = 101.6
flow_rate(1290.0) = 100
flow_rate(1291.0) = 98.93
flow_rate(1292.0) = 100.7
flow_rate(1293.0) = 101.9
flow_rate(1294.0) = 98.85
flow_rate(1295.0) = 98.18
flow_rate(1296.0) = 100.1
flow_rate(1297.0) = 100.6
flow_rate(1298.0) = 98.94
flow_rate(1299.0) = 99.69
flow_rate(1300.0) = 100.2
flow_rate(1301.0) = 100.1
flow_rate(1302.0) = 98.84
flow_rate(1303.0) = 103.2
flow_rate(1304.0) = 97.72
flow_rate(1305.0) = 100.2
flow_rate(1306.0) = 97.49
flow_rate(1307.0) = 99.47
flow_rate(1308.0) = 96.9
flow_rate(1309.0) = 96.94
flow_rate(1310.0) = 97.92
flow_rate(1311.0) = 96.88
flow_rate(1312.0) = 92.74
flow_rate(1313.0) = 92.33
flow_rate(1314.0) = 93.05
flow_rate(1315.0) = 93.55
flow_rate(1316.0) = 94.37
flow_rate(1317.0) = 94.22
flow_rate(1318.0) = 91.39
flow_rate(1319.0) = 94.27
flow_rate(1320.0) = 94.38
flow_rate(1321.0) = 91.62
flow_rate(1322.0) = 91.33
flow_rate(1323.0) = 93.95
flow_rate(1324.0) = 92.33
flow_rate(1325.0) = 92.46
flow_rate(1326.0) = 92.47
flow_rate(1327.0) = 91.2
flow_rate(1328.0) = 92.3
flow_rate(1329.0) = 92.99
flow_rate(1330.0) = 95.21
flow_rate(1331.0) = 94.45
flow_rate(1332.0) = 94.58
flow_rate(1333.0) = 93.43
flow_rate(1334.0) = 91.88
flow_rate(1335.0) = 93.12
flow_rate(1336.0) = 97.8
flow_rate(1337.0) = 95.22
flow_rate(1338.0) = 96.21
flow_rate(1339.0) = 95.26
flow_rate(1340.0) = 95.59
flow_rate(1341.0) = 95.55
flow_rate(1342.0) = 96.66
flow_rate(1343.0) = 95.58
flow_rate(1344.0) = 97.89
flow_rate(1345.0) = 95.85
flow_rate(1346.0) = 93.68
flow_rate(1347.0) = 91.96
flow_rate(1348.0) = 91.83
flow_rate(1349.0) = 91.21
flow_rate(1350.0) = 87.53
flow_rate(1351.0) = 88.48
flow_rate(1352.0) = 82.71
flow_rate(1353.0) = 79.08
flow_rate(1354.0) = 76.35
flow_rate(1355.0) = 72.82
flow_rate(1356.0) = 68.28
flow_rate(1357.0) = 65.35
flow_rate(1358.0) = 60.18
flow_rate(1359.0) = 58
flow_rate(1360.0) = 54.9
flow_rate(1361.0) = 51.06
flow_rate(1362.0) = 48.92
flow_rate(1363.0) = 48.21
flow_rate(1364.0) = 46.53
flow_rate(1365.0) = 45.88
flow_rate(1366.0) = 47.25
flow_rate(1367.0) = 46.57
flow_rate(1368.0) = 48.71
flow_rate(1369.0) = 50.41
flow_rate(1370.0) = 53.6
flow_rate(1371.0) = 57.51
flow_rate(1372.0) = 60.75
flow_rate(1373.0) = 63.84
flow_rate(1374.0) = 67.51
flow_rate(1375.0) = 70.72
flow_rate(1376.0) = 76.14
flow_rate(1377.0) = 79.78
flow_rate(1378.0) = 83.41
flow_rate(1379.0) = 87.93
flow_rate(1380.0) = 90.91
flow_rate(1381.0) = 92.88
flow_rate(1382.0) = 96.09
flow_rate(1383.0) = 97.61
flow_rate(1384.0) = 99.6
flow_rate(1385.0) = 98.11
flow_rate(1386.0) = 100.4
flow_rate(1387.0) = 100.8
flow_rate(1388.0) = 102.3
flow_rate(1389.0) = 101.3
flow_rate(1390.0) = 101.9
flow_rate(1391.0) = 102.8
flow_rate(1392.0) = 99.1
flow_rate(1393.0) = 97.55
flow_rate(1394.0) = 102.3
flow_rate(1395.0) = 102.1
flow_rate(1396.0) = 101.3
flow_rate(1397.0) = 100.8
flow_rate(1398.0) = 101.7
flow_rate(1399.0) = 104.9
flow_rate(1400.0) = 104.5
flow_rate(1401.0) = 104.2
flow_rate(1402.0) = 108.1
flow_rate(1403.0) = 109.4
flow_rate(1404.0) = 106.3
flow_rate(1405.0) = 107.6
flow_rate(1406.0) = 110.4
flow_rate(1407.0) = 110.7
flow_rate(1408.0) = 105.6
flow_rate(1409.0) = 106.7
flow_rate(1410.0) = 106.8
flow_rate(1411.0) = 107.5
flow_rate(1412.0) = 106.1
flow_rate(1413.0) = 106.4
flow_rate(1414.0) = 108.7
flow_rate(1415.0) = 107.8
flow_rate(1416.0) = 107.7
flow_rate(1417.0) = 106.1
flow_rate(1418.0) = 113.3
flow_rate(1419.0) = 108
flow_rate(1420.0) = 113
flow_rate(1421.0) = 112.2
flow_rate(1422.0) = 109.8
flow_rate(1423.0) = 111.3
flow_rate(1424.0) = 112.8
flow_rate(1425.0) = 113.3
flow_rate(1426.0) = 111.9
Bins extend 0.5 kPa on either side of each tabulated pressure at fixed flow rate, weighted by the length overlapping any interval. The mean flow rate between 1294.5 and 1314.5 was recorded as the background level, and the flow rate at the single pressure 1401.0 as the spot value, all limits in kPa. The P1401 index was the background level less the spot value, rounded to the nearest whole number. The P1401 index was -6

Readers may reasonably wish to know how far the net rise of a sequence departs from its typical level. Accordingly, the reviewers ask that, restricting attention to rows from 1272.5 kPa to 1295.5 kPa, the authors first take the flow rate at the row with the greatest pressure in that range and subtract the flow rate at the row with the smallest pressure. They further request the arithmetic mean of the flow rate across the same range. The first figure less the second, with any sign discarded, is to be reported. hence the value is 97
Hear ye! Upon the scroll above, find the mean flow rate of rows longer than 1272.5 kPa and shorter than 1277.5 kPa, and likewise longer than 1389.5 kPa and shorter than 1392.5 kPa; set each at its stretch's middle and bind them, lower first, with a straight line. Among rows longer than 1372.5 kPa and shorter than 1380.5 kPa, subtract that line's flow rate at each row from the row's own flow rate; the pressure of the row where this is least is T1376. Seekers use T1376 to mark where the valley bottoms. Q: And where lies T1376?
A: 1373.0 kPa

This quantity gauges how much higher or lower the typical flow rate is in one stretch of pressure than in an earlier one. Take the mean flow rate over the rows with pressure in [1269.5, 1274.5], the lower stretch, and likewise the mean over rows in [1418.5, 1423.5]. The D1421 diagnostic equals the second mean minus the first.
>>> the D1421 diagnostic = 15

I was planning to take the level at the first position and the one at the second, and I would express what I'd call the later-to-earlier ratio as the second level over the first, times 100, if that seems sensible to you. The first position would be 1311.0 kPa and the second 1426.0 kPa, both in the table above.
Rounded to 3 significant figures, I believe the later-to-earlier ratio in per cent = 116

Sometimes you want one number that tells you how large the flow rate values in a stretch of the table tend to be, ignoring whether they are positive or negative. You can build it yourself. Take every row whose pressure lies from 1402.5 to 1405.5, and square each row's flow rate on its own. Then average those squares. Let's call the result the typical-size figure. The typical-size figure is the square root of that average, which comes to 108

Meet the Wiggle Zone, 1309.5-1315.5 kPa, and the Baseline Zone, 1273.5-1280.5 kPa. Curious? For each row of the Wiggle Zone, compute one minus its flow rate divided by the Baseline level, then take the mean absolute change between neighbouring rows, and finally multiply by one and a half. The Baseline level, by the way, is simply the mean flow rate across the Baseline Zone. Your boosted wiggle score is 0.021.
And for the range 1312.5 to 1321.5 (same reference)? 0.021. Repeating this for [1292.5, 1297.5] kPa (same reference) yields 0.024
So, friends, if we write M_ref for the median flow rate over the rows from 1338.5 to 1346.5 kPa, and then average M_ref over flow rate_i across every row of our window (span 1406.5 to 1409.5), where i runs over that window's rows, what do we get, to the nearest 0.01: 0.89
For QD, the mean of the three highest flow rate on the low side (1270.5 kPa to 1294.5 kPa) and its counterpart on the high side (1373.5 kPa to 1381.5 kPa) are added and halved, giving 96.2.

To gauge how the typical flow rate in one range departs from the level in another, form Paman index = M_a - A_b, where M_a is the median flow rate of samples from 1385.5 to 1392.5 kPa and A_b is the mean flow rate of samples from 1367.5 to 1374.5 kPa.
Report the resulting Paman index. 43.8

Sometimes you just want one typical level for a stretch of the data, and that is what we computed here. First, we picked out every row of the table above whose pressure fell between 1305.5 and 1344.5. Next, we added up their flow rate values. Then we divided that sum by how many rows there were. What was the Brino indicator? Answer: 94.5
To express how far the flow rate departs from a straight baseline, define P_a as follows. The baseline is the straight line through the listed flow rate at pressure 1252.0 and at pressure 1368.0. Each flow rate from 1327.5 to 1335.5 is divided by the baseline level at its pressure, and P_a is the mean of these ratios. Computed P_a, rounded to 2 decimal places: 1.49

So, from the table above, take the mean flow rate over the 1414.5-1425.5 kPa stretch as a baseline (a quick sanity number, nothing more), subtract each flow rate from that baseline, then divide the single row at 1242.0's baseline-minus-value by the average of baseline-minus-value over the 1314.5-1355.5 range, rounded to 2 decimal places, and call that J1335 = 0.92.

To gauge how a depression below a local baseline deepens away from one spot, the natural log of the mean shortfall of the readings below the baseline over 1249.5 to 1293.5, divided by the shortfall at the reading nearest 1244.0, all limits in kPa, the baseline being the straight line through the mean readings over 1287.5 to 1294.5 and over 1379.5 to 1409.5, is -0.5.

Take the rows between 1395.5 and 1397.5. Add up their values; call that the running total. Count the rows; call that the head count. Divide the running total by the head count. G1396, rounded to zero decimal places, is 101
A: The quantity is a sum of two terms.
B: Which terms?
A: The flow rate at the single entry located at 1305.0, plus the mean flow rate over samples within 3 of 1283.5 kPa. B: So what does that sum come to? 199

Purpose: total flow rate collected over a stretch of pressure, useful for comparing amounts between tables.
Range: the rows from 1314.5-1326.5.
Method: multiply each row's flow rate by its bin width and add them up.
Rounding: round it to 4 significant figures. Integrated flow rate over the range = 1116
